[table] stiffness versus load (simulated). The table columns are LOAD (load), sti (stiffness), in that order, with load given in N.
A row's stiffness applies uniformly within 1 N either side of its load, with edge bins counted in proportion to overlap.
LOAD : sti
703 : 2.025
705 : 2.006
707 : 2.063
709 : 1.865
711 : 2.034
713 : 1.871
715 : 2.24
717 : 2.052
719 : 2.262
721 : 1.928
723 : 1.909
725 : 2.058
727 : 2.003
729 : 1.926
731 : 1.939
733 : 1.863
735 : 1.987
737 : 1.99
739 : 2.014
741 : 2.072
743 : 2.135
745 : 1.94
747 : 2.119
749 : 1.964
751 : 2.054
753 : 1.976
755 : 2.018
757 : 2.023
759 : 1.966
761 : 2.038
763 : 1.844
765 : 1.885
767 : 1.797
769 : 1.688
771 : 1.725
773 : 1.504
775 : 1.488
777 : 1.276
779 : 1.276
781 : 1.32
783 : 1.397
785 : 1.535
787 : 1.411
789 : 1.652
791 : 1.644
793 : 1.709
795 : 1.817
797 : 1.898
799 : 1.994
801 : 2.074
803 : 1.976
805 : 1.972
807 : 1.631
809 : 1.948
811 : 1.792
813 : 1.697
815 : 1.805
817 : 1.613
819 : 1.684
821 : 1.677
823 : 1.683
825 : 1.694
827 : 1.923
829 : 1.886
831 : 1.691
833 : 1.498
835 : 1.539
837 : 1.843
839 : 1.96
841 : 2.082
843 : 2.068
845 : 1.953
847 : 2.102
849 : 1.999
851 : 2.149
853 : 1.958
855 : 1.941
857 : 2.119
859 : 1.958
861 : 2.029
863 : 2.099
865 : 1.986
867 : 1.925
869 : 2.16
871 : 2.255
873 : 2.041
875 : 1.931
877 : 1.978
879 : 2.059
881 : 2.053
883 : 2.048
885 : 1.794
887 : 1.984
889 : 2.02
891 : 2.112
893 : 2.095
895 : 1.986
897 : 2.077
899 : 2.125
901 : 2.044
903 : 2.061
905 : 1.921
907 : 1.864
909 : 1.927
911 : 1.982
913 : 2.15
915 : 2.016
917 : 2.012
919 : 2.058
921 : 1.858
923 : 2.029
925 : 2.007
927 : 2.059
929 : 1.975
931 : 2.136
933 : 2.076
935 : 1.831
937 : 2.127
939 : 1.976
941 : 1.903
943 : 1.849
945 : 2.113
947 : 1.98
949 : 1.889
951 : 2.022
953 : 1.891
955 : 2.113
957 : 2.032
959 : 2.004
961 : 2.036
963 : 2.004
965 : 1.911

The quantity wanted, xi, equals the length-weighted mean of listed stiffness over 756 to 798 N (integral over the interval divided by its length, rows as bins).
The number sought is 1.66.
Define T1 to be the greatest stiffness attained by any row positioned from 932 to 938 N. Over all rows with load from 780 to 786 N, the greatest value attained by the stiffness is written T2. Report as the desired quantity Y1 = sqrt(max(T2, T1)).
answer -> 1.46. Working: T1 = 2.127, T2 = 1.535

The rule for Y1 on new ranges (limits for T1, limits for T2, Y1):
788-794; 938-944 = 1.41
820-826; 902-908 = 1.44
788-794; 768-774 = 1.31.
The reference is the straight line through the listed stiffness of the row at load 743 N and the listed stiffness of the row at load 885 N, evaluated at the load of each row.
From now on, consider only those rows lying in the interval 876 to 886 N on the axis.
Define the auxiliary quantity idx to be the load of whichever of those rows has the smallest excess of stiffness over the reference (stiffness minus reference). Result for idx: 885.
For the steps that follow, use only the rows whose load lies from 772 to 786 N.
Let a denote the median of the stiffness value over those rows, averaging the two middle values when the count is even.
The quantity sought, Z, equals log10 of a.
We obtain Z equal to 0.15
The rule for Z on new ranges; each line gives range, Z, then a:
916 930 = 0.30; 2.01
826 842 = 0.27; 1.86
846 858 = 0.31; 2.05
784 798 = 0.22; 1.65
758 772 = 0.27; 1.84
